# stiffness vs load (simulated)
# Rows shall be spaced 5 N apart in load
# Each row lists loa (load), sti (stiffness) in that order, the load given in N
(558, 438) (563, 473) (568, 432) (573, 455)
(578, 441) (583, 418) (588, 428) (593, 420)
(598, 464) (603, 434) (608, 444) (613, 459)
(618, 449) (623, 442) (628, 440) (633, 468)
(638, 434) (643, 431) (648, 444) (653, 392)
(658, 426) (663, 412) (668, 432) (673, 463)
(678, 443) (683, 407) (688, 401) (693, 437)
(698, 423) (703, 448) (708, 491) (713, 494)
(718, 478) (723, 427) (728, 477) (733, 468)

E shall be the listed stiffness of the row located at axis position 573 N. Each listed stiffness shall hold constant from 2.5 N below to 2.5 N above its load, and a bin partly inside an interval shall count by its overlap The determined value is 455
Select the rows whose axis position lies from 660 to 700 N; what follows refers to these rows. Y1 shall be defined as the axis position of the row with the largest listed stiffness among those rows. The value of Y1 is 673 N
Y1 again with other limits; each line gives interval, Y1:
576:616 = 598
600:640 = 633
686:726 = 713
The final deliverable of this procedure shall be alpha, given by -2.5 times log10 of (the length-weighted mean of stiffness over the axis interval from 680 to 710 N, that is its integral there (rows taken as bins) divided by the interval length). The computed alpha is -6.59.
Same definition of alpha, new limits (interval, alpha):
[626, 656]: -6.60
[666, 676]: -6.63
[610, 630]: -6.63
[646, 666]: -6.55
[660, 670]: -6.56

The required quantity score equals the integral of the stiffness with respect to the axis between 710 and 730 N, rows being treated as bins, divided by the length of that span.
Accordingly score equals 469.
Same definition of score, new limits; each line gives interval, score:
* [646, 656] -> 417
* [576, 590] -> 429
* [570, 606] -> 437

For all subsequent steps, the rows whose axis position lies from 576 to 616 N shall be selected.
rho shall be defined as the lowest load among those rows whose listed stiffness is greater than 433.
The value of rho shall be 578 N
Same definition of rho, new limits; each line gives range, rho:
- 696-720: 703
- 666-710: 673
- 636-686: 638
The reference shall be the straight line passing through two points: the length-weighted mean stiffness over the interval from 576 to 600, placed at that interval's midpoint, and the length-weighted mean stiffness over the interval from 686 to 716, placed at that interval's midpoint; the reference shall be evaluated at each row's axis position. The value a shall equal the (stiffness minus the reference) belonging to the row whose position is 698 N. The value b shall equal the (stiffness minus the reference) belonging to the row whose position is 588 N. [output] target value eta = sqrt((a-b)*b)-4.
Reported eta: 6.8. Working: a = -27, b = -5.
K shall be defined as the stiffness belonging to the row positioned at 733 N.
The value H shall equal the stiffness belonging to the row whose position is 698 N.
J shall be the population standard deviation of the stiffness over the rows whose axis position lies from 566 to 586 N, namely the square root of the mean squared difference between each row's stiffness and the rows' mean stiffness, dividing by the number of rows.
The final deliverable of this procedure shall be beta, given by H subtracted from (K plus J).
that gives 58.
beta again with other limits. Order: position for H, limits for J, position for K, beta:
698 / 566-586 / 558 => 28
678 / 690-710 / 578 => 23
